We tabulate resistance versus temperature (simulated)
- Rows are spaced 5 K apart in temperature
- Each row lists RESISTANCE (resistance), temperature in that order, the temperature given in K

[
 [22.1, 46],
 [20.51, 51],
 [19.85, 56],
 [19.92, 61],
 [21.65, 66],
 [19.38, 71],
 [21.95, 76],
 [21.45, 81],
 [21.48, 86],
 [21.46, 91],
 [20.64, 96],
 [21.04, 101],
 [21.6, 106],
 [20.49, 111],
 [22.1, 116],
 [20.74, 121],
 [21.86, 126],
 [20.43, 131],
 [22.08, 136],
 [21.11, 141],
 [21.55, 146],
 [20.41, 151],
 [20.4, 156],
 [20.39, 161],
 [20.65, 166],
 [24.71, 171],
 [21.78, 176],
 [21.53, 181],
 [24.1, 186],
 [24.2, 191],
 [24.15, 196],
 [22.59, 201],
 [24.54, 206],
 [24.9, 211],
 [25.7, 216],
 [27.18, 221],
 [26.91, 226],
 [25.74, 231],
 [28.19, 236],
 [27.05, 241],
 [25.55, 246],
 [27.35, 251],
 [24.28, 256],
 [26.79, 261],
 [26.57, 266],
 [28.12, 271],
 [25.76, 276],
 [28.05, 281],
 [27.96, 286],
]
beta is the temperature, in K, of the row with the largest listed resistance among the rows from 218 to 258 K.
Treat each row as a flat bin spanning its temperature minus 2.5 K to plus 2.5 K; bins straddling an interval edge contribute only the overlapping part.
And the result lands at 236 K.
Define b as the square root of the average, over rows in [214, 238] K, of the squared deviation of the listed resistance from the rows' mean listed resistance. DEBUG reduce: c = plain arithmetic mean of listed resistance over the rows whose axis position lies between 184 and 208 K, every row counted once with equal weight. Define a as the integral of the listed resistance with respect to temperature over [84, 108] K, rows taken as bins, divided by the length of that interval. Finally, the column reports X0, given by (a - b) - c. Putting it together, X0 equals -4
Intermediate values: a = 21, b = 0.94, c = 23.9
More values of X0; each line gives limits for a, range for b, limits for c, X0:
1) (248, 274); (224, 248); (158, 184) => 4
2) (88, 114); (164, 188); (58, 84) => -1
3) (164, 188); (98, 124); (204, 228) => -4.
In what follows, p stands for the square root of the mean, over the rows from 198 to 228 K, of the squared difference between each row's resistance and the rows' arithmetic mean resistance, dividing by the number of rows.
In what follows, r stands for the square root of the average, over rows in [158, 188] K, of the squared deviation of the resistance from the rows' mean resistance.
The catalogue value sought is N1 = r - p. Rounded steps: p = 1.55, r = 1.6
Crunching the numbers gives 0.10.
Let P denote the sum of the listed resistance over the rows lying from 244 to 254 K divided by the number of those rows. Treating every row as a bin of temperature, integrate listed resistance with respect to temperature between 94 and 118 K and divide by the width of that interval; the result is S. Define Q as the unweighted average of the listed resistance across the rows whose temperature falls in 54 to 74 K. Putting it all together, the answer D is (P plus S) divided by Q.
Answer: 2.36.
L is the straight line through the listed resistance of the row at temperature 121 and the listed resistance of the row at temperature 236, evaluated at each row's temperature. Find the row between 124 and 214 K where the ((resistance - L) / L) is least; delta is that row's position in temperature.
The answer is 201 K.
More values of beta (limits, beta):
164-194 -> 171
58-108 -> 76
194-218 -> 216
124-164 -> 136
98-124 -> 116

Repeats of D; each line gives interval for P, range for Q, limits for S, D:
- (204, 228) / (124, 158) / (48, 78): 2.20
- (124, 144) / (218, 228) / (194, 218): 1.69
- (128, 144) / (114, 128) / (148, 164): 1.93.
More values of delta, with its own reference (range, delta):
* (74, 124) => 121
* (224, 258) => 256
